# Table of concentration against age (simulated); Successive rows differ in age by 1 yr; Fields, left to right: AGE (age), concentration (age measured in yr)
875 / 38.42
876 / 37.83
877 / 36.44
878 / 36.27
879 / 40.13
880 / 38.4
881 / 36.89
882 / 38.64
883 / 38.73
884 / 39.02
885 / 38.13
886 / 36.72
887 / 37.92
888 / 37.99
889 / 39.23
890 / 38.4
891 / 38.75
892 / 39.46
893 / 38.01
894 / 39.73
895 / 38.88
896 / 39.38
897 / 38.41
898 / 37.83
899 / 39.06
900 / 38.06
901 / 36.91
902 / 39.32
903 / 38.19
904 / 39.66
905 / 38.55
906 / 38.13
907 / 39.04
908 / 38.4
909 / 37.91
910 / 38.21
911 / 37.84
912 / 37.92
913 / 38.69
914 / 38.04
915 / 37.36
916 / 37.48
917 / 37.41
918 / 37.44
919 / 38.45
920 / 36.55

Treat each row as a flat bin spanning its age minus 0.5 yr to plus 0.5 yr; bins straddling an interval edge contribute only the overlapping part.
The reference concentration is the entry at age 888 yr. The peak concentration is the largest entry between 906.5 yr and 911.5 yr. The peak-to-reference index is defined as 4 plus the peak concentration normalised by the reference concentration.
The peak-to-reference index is 5.03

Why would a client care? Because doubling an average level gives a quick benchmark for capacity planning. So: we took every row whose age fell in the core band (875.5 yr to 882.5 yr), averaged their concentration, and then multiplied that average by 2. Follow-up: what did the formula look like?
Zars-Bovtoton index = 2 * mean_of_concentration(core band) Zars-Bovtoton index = 75.6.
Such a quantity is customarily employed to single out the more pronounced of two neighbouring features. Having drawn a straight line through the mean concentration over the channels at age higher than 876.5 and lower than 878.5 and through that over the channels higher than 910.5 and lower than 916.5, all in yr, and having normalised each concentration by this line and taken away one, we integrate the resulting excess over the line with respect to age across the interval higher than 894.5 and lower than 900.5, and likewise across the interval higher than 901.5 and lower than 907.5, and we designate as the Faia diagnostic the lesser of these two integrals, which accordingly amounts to 0.210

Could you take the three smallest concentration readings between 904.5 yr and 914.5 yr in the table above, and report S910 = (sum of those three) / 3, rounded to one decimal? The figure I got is 37.9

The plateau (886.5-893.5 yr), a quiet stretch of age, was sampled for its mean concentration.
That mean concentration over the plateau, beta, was 38.5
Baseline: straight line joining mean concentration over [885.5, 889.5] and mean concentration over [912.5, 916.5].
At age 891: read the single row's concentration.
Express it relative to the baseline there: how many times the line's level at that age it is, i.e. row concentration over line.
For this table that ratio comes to 1.02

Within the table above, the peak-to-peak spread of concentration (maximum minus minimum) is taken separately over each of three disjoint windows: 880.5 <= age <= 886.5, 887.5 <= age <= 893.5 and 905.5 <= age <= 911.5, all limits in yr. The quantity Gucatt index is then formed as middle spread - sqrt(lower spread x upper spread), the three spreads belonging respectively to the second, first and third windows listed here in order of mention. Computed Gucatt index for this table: -0.19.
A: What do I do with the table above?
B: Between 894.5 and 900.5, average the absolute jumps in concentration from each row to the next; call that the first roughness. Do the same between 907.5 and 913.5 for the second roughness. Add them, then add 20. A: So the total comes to 21.3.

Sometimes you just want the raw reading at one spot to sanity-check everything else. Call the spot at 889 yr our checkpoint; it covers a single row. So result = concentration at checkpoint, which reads 39.23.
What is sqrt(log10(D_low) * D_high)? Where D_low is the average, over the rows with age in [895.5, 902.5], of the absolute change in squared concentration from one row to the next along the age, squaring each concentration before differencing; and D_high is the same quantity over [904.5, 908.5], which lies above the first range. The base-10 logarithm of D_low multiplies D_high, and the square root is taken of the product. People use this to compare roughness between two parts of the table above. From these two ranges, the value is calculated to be 10.0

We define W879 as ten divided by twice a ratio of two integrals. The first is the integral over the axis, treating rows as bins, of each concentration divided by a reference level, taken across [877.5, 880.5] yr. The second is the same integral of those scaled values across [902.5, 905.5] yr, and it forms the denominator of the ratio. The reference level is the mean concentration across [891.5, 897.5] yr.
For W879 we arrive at 5.07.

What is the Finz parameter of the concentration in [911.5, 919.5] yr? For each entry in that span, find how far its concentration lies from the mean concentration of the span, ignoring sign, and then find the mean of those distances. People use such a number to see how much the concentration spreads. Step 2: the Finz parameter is 0.43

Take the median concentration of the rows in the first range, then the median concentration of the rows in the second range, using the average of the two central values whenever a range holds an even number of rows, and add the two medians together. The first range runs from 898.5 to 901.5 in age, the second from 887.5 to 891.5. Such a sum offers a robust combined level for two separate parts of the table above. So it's 76.6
